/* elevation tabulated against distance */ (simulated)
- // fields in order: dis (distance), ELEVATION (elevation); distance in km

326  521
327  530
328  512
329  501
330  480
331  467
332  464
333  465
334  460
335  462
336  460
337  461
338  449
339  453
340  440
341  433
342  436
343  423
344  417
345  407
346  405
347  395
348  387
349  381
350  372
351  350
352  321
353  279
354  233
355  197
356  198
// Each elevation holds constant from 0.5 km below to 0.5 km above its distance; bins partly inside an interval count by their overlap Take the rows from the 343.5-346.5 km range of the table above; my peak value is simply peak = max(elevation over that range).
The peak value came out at 417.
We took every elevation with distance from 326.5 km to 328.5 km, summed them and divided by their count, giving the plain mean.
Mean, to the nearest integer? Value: 521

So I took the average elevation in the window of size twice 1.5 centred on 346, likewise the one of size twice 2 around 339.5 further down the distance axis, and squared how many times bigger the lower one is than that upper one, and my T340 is 1.2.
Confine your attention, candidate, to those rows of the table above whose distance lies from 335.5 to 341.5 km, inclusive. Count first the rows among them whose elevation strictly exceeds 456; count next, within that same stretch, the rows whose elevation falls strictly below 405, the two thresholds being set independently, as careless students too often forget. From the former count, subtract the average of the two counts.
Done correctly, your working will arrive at 1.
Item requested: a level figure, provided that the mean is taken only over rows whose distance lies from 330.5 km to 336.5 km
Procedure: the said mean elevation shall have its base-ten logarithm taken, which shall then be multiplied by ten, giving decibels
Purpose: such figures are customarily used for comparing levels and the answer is 26.66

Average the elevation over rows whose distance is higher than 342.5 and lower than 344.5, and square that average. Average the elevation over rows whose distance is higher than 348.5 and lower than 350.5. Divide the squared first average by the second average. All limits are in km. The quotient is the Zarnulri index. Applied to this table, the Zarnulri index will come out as 469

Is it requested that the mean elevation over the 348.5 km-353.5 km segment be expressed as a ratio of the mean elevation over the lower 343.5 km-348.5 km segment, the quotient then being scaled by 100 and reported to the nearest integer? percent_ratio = 85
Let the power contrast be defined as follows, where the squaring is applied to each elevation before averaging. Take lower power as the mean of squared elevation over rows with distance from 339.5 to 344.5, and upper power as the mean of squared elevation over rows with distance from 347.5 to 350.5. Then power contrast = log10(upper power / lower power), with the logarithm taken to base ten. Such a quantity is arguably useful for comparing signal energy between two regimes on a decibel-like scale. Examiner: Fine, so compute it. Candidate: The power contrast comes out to -0.107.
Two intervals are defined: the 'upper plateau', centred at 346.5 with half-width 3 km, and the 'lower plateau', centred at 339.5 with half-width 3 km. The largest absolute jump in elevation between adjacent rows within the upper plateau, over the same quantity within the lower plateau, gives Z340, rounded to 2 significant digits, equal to 0.77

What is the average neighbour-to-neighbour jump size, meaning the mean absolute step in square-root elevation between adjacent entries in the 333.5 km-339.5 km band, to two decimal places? 0.10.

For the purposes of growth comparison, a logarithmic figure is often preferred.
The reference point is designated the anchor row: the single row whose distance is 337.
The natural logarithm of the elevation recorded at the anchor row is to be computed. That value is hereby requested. 6.13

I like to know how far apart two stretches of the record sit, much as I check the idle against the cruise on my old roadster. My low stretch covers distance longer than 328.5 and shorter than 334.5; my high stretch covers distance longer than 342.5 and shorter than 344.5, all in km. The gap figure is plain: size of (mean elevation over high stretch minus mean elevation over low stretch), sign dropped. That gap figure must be 53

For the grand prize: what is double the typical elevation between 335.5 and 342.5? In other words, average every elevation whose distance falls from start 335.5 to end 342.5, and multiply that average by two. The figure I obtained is 895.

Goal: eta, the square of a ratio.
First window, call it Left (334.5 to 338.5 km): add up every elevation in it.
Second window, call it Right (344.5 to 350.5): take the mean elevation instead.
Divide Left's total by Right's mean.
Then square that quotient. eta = 22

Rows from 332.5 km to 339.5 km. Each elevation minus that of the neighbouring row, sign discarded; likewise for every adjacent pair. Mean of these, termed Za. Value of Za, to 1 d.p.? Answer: 4.3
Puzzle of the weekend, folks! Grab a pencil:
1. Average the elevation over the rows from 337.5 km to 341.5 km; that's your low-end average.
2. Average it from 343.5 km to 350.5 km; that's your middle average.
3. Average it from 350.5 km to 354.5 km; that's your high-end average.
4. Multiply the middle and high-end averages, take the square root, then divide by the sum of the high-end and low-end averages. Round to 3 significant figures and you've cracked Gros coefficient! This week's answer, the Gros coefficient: 0.462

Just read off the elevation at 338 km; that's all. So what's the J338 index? 449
